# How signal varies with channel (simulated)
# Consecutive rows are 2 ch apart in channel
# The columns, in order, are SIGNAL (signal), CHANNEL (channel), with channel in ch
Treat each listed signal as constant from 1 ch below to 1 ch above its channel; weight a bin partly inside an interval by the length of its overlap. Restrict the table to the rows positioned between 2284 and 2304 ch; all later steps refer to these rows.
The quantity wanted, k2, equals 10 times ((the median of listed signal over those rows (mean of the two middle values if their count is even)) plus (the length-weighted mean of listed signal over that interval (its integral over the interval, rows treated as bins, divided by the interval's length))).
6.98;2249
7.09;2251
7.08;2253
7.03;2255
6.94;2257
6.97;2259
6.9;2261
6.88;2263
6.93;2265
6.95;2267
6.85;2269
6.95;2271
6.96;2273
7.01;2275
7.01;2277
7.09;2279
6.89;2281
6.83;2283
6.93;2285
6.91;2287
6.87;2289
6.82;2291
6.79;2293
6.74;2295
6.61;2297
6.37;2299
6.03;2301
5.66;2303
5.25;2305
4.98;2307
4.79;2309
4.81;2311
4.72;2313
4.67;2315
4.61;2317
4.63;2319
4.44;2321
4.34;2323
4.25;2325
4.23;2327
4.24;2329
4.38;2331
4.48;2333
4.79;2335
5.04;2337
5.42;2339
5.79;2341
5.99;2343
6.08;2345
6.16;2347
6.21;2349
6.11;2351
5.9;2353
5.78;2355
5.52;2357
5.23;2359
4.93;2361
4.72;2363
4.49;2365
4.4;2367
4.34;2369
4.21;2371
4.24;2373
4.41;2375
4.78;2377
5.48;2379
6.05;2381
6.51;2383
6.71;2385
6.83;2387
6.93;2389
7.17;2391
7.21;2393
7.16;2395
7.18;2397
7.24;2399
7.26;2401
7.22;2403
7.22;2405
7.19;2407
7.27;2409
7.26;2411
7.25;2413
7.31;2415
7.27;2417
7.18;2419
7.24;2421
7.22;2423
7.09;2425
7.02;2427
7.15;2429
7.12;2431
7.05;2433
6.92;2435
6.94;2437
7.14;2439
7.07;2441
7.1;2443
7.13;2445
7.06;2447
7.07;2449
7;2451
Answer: 133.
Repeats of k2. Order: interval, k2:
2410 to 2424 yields 145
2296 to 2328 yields 98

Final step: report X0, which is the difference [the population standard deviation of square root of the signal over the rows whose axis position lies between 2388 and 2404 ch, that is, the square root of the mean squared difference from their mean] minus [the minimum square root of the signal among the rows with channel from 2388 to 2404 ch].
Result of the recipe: -2.6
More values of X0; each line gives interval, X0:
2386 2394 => -2.6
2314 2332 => -2.0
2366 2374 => -2.0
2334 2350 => -2.1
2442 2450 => -2.7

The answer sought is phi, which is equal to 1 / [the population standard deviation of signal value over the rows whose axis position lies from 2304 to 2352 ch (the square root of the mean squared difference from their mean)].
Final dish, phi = 1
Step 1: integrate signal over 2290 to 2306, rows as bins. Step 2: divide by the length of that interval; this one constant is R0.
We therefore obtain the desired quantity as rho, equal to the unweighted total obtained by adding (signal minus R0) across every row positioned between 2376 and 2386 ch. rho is -2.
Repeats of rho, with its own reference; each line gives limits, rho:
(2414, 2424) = 5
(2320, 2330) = -10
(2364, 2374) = -10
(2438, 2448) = 4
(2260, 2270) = 3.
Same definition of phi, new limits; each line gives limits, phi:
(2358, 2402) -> 1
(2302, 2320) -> 3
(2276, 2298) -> 8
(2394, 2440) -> 10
